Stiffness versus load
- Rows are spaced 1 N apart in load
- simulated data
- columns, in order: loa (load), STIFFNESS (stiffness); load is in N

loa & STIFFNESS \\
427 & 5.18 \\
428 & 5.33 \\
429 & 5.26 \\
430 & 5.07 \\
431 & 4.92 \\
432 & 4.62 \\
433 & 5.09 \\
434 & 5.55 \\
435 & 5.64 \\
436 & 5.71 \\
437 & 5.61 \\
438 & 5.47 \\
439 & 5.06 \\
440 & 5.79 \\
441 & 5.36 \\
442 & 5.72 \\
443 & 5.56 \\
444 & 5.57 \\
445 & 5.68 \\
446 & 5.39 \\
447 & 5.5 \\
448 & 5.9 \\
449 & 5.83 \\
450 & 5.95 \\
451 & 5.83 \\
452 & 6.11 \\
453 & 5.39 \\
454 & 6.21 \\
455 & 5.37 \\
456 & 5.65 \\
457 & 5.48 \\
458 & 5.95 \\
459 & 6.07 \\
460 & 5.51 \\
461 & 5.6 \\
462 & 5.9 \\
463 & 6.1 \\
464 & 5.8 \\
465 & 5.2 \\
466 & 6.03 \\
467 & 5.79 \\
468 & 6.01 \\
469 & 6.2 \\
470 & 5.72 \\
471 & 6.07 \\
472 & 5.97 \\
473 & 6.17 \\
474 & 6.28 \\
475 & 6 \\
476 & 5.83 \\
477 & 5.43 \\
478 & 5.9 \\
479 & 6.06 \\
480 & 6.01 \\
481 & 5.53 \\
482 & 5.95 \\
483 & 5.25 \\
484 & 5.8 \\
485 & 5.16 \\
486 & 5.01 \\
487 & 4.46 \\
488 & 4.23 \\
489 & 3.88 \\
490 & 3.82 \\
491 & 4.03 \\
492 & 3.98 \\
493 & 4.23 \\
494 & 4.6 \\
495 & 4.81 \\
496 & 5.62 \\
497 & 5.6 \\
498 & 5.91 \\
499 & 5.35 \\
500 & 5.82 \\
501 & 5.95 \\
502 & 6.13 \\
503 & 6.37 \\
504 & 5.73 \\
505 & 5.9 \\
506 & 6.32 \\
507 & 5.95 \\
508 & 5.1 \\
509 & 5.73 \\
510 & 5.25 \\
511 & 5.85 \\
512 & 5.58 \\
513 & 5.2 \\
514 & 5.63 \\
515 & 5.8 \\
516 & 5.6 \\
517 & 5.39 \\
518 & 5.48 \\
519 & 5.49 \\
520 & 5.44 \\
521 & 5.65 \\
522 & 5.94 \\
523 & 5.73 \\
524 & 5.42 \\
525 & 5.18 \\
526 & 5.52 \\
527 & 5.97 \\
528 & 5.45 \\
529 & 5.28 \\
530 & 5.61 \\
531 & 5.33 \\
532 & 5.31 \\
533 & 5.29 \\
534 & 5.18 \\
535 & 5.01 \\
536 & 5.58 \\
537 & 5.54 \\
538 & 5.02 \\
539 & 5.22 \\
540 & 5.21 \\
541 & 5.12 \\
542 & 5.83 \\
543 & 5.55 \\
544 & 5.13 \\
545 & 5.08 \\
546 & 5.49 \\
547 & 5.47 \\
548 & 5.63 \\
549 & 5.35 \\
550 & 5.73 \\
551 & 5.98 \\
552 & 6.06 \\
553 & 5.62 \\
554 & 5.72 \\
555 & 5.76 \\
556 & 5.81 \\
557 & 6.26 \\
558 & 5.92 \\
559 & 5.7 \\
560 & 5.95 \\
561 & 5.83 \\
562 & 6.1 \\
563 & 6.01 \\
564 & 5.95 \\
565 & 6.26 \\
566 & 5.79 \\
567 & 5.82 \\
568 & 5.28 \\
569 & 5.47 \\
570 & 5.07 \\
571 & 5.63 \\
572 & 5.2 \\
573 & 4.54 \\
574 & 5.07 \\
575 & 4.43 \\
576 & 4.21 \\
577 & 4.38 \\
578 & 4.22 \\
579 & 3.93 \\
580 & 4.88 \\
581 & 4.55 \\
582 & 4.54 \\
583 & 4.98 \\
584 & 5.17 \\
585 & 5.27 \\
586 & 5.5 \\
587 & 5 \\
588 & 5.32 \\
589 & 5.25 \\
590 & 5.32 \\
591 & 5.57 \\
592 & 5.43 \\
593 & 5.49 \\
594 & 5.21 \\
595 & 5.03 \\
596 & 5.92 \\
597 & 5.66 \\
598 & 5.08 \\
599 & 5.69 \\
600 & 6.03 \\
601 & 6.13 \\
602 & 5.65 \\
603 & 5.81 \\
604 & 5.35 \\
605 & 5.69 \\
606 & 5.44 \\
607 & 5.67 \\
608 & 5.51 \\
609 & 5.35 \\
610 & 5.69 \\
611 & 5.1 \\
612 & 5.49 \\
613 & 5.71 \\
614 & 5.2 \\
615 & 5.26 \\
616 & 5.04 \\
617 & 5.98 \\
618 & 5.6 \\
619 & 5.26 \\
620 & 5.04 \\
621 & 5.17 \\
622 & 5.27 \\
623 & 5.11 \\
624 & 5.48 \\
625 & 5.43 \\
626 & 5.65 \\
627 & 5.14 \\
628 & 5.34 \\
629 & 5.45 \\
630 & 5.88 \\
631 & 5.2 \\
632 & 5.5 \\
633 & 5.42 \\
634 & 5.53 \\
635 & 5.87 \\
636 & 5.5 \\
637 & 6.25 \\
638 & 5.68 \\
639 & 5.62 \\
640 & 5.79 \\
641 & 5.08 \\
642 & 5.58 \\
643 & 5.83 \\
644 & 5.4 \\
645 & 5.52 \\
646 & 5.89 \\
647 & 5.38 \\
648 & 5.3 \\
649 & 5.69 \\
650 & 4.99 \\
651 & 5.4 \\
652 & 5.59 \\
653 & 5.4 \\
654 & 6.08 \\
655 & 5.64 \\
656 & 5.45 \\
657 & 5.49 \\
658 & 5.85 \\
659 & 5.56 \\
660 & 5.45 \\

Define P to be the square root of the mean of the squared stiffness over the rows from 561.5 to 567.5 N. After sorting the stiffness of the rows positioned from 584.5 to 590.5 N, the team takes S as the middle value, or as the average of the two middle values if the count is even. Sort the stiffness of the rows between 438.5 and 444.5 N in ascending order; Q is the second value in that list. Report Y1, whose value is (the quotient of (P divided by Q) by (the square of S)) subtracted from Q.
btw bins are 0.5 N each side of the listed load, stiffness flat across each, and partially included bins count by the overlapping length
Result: 5.32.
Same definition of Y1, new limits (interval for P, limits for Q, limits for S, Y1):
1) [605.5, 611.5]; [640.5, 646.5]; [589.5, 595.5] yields 5.36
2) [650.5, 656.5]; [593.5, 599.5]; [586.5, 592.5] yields 5.04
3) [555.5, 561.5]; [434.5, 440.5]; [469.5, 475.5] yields 5.44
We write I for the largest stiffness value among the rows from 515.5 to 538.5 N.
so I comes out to 5.97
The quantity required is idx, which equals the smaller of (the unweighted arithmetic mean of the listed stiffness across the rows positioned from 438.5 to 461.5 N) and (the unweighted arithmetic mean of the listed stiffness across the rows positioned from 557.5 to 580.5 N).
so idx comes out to 5.29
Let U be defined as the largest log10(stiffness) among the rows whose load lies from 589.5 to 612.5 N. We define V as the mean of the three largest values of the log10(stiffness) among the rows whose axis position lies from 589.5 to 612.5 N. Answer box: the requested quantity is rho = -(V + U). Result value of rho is -1.57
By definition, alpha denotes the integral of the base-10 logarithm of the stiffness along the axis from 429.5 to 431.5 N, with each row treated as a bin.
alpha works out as 1.40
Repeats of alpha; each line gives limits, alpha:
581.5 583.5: 1.35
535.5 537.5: 1.49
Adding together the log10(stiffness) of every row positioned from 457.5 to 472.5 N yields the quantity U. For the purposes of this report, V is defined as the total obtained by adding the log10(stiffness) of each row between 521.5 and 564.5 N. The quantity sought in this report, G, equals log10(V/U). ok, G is 0.44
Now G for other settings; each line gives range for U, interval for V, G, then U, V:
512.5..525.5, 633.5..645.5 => -0.03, 9.7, 9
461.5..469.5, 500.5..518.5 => 0.35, 6.1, 14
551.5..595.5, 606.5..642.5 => -0.08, 31.9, 27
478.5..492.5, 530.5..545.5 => 0.05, 9.6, 11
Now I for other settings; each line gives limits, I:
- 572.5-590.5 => 5.5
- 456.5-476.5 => 6.28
